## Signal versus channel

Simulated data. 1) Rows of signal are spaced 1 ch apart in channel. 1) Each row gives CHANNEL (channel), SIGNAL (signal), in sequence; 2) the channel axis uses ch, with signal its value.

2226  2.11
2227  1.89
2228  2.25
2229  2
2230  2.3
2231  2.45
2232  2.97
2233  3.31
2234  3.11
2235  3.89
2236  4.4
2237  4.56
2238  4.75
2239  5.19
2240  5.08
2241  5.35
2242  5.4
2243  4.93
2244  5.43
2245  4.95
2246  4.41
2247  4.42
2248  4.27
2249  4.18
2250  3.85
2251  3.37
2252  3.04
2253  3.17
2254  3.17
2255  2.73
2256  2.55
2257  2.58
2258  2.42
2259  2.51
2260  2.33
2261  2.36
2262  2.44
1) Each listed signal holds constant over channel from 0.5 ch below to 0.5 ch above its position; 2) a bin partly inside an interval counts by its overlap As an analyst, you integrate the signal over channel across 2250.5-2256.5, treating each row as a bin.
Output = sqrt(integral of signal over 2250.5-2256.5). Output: 4.2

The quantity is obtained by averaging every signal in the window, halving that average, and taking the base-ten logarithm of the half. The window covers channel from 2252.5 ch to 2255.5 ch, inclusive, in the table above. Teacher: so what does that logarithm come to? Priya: 0.18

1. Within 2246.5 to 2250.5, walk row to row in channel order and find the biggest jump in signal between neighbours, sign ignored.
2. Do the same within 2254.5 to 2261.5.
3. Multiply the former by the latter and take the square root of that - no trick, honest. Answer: 0.24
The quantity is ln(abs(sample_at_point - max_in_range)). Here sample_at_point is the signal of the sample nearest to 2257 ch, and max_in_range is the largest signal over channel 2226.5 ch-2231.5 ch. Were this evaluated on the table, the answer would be -2.0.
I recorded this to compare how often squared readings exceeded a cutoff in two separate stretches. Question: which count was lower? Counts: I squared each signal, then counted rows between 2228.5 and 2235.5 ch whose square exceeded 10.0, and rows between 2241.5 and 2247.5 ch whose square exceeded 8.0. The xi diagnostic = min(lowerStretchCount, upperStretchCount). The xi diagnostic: 2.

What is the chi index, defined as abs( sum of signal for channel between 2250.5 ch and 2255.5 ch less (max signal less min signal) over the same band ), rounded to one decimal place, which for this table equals 14.8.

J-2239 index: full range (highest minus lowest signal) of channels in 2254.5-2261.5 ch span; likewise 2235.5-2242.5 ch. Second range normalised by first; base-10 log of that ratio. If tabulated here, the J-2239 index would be 0.4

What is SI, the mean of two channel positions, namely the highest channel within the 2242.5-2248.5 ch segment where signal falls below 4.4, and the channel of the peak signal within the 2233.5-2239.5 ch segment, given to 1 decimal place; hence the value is 2243.5 ch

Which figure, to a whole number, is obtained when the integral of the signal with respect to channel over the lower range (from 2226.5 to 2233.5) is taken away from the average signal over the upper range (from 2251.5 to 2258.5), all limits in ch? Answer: -14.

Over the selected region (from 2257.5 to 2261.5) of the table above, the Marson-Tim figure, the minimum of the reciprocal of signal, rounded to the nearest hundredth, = 0.40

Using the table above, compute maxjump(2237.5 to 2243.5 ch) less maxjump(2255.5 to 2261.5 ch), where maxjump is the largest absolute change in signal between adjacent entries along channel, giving 0.29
